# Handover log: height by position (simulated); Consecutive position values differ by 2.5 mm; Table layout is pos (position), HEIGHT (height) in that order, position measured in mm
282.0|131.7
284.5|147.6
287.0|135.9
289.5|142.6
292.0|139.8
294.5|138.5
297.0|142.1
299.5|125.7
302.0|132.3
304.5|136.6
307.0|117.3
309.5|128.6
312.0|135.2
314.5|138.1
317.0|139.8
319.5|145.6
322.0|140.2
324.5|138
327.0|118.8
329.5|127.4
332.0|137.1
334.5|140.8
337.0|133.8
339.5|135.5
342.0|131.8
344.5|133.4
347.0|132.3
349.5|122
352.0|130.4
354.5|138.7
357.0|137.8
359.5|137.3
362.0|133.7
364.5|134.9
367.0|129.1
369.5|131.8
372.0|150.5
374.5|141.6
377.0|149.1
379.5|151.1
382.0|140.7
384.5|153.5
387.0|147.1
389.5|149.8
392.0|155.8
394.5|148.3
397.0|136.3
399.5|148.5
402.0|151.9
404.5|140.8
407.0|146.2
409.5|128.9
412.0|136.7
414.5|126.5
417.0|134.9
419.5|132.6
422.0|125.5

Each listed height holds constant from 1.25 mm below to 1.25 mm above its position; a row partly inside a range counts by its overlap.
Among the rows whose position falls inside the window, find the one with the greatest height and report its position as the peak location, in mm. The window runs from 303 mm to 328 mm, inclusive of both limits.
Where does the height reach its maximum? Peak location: 319.5 mm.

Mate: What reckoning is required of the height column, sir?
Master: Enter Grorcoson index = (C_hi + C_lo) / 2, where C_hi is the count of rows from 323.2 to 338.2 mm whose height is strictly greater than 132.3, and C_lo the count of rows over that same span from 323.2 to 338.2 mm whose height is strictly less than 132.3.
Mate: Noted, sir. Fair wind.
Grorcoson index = 3.0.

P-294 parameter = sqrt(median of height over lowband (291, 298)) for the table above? 11.8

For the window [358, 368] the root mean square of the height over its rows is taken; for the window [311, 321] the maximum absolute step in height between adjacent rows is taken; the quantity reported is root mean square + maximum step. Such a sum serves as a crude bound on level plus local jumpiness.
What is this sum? 140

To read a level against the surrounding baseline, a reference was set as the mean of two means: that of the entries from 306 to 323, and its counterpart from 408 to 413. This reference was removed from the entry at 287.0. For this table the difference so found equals 2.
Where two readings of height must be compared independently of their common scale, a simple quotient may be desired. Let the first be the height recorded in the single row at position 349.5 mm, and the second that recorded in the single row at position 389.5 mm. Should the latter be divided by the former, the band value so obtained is 1.23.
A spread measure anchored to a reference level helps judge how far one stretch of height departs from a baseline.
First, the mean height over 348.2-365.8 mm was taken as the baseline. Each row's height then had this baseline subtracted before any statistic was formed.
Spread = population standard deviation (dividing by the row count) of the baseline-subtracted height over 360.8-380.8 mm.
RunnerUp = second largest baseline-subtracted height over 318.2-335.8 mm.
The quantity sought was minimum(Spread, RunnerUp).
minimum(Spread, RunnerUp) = 7.3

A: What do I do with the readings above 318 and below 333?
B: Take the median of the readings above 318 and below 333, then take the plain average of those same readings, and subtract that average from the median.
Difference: 3.0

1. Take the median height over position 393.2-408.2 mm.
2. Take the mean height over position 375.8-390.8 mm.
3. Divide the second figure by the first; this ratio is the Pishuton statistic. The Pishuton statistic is 1.01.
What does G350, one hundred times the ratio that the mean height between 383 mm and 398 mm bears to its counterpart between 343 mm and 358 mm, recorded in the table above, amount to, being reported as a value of 112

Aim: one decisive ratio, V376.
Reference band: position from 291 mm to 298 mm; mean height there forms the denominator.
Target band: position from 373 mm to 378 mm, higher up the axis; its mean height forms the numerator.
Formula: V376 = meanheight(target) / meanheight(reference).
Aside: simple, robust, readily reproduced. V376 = 1.04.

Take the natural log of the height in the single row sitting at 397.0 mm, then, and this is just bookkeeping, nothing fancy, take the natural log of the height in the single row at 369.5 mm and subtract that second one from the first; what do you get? 0.034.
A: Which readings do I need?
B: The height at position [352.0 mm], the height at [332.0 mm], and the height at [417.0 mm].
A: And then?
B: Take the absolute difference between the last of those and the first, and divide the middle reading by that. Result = 30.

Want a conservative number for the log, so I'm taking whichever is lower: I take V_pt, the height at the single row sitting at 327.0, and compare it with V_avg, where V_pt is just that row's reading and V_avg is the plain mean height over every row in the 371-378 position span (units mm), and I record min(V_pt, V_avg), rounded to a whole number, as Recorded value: 119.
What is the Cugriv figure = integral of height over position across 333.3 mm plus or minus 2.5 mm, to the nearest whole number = 695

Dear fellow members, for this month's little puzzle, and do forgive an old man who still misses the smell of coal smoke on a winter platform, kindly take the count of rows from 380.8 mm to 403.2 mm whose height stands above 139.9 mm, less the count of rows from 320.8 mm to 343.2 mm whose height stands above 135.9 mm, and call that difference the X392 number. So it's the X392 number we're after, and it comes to 4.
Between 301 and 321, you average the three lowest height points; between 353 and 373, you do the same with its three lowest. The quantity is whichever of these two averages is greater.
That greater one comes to 132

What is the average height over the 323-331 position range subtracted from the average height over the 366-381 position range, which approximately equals 14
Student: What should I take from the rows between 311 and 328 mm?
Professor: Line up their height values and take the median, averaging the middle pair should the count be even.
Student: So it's 138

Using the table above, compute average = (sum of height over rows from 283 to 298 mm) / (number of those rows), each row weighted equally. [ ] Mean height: 141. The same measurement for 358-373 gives 136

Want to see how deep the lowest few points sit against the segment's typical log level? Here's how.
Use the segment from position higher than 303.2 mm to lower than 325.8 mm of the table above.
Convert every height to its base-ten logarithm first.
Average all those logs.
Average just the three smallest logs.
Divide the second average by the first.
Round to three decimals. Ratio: 0.987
